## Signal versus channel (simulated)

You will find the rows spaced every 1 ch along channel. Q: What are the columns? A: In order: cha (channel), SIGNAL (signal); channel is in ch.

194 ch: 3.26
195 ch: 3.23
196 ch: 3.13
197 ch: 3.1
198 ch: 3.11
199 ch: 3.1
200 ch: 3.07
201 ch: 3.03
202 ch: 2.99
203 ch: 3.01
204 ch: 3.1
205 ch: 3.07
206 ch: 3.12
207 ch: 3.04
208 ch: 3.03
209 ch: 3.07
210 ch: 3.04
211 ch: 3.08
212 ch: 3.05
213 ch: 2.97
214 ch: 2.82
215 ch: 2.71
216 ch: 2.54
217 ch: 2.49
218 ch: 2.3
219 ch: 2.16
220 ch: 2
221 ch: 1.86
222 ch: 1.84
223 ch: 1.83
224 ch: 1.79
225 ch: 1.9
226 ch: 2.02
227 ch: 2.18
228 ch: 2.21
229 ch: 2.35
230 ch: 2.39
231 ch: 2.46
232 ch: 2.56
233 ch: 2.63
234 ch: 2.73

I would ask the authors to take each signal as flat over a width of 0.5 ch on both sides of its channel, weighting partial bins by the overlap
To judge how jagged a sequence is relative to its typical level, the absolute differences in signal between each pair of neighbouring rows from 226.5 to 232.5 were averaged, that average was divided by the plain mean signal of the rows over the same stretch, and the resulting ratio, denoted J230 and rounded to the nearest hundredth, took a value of 0.03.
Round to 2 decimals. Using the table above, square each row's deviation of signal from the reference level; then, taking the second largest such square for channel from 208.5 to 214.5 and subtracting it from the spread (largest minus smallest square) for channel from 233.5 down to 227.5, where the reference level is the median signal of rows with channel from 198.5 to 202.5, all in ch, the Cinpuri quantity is 0.52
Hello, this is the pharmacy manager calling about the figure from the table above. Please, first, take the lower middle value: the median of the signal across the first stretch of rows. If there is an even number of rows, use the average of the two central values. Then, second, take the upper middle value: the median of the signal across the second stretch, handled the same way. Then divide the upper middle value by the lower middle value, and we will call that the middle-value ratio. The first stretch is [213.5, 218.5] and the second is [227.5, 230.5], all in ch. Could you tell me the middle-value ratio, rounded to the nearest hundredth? 0.93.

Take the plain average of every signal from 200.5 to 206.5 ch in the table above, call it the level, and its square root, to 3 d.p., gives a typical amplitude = 1.747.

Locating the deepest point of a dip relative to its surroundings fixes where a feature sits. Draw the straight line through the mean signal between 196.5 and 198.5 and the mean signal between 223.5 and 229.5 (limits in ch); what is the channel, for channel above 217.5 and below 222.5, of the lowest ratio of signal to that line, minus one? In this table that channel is 221 ch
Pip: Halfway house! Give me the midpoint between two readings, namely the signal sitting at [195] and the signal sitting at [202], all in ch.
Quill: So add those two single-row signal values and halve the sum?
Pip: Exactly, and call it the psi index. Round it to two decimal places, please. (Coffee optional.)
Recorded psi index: 3.11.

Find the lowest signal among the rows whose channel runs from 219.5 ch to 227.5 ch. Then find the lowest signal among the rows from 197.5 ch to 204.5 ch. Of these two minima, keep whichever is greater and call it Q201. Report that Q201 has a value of 2.99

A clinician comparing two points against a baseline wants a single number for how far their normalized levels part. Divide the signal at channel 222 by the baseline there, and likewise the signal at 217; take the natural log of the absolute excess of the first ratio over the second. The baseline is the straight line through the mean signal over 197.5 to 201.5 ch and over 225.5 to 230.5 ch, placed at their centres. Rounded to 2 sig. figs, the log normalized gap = -1.6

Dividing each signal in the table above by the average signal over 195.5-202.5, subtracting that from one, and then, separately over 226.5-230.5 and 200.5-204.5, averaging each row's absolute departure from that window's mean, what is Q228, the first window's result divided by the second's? 2.6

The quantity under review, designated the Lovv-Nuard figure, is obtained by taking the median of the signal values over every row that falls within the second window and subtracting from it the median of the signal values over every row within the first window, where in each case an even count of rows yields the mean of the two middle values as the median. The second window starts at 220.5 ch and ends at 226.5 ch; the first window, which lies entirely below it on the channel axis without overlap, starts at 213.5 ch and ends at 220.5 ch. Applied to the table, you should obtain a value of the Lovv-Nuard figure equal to -0.64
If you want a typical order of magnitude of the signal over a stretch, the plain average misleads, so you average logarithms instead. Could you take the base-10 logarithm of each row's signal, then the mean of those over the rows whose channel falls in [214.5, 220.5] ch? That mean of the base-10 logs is 0.372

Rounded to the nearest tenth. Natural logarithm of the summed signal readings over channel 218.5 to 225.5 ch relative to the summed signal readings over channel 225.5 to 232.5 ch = -0.2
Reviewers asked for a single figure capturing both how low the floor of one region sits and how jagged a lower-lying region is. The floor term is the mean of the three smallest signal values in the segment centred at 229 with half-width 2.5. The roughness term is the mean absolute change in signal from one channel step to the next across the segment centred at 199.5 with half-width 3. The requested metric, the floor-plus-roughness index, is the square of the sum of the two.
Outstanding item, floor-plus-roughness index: 5.17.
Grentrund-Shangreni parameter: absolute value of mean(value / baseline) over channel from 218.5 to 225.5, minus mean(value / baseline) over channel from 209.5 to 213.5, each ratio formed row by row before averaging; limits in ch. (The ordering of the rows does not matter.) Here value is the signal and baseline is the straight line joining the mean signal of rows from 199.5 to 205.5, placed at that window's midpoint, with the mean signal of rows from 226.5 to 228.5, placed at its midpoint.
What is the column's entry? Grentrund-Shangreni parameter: 0.31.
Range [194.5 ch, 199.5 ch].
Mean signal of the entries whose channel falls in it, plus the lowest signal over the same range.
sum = 6.23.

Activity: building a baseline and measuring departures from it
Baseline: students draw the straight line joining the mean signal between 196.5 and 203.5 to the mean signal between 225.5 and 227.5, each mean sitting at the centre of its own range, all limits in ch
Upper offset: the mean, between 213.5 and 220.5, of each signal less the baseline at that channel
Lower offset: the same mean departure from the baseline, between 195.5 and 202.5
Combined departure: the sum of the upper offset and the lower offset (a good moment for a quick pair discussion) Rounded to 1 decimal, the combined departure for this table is 0.0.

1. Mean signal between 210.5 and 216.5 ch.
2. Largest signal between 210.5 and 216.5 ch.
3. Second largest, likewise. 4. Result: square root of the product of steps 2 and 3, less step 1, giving 0.20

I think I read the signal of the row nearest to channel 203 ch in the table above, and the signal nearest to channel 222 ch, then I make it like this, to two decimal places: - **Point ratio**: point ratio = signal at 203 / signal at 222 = 1.64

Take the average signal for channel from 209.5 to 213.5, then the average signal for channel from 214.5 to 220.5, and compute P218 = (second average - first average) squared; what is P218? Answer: 0.45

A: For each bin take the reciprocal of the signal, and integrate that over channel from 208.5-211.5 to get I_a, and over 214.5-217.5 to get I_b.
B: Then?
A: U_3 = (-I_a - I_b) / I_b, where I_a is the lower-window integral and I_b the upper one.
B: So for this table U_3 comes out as -1.84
